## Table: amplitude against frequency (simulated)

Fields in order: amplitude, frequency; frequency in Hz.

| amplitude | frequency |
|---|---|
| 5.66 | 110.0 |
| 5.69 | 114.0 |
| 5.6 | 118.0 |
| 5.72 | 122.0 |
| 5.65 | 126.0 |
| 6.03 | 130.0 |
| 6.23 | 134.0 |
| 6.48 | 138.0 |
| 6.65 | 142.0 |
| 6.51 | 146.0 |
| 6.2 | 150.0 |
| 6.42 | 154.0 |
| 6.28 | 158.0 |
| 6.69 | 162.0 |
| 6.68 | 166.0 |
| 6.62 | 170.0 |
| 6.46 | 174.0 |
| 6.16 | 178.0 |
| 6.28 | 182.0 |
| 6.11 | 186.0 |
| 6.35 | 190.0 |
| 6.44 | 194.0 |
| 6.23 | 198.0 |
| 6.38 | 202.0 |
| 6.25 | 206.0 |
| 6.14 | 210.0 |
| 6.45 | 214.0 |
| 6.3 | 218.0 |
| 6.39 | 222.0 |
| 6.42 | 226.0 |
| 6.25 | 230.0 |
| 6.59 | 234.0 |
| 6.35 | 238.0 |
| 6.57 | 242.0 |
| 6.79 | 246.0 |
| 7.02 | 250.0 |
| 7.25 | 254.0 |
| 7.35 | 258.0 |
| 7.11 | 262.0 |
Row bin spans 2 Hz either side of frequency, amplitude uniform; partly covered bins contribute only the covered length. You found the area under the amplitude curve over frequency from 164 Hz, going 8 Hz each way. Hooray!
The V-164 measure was 105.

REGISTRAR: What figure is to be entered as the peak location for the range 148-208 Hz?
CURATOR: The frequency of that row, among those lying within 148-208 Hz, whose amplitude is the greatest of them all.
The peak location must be 162.0 Hz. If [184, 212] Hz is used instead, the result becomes 194.0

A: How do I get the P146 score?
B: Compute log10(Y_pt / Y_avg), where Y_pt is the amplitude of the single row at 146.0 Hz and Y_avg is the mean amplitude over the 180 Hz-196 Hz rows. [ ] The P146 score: 0.01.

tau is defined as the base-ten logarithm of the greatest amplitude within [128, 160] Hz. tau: 0.823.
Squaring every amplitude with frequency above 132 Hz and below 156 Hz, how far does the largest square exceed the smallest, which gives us 6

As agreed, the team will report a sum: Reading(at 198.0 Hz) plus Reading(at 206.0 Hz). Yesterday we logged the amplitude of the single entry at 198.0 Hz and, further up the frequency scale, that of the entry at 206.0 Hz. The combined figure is 12.5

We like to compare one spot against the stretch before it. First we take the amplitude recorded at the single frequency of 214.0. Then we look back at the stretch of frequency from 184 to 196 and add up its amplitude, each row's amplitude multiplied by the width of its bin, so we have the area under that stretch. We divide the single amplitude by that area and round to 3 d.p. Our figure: 0.085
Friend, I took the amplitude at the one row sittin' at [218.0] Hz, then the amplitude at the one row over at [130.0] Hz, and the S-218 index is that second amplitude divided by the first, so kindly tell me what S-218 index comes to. 0.96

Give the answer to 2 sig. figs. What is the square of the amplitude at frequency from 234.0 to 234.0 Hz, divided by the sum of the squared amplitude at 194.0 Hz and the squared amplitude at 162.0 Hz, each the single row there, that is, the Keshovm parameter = 0.50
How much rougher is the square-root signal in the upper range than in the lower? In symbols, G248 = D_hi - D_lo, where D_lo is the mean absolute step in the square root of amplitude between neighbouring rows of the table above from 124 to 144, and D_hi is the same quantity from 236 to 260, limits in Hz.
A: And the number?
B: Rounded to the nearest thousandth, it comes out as -0.012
